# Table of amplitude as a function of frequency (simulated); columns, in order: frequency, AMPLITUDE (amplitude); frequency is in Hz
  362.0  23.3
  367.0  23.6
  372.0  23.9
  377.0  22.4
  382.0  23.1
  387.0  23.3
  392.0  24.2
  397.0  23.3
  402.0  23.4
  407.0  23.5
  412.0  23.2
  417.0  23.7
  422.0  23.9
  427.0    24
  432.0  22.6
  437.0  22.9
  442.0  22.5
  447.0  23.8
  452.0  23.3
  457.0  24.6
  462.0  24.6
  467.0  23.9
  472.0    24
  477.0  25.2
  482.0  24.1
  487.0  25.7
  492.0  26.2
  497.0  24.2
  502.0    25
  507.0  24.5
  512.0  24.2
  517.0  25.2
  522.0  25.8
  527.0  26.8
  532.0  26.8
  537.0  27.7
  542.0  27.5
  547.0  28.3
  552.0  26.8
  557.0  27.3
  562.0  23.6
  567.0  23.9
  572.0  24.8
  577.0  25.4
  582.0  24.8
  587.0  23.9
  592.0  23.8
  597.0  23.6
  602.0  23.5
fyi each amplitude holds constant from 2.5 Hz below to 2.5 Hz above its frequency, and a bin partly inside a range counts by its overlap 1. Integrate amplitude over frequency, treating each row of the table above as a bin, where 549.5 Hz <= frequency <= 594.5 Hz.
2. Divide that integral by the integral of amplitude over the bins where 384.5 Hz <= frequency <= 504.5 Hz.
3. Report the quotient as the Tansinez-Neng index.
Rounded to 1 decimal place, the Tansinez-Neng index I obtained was 0.4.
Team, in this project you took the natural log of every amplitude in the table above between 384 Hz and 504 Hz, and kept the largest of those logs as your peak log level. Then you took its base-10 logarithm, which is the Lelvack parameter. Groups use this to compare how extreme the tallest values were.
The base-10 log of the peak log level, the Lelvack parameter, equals 0.514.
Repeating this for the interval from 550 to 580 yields 0.519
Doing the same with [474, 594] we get 0.524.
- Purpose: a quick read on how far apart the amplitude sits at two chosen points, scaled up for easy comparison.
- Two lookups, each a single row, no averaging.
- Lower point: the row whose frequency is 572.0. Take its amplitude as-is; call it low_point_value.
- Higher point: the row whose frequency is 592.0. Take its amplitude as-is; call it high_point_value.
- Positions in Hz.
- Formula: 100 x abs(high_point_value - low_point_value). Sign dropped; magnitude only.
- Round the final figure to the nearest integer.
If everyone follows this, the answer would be 100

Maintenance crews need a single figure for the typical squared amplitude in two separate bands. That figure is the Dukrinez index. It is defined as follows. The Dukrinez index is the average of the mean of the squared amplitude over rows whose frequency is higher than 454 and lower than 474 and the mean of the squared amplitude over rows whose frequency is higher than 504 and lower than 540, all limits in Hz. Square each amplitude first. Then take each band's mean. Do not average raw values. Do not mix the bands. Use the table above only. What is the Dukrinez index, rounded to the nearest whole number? 630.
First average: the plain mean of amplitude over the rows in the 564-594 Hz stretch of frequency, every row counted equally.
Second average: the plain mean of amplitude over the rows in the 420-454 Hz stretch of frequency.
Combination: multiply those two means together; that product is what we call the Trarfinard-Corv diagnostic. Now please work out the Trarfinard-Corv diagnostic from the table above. 569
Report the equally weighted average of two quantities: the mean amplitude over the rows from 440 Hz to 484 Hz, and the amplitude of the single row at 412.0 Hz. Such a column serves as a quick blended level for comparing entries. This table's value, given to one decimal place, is 23.6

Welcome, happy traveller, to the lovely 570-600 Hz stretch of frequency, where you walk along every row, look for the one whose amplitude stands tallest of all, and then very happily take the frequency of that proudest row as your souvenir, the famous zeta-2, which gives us 577.0 Hz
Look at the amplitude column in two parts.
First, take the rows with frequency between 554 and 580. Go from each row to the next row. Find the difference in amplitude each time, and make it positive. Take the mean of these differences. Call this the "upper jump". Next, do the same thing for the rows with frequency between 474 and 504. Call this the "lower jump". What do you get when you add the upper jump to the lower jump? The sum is 2.6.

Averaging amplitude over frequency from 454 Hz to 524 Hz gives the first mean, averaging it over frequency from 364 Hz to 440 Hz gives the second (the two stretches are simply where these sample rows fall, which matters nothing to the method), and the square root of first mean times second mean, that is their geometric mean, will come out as 24.1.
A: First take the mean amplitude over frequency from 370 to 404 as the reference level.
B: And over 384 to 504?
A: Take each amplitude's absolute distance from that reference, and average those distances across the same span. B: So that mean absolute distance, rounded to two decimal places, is 0.80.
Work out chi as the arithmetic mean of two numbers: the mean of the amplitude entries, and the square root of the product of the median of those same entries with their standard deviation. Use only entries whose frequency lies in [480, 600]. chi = 15.7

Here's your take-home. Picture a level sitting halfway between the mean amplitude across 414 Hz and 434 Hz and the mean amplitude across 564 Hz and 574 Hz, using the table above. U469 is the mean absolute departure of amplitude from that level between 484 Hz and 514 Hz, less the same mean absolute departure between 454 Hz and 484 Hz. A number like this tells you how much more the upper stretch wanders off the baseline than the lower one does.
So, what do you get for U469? 0.5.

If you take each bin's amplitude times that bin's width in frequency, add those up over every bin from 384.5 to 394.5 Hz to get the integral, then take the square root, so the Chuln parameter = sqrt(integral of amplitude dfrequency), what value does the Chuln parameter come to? 15.4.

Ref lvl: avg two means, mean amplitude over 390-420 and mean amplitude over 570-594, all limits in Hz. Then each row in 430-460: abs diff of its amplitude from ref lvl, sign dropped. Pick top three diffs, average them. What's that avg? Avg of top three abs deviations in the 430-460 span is 1.4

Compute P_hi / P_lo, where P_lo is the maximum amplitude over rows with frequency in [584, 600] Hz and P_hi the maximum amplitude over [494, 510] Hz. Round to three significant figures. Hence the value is 1.05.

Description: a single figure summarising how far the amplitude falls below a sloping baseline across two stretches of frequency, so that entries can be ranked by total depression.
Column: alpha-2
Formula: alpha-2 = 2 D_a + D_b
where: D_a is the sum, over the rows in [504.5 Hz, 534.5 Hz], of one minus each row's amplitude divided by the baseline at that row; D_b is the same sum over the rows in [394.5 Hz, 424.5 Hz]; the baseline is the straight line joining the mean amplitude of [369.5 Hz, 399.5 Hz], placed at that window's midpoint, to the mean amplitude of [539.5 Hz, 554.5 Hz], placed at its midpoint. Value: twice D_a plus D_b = 0.70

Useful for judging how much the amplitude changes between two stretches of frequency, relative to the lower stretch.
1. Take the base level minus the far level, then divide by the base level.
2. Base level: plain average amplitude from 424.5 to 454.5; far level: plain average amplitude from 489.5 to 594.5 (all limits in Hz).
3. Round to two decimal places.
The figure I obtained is -0.10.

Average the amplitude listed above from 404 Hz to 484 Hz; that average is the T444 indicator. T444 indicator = 23.7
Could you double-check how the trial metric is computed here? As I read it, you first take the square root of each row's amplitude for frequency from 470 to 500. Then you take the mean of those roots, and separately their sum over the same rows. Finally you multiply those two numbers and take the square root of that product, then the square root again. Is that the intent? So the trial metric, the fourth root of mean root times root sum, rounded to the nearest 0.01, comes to 3.50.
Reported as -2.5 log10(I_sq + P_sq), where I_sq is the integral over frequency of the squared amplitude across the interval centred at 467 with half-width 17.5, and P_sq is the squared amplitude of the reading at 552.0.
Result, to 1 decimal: -10.8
